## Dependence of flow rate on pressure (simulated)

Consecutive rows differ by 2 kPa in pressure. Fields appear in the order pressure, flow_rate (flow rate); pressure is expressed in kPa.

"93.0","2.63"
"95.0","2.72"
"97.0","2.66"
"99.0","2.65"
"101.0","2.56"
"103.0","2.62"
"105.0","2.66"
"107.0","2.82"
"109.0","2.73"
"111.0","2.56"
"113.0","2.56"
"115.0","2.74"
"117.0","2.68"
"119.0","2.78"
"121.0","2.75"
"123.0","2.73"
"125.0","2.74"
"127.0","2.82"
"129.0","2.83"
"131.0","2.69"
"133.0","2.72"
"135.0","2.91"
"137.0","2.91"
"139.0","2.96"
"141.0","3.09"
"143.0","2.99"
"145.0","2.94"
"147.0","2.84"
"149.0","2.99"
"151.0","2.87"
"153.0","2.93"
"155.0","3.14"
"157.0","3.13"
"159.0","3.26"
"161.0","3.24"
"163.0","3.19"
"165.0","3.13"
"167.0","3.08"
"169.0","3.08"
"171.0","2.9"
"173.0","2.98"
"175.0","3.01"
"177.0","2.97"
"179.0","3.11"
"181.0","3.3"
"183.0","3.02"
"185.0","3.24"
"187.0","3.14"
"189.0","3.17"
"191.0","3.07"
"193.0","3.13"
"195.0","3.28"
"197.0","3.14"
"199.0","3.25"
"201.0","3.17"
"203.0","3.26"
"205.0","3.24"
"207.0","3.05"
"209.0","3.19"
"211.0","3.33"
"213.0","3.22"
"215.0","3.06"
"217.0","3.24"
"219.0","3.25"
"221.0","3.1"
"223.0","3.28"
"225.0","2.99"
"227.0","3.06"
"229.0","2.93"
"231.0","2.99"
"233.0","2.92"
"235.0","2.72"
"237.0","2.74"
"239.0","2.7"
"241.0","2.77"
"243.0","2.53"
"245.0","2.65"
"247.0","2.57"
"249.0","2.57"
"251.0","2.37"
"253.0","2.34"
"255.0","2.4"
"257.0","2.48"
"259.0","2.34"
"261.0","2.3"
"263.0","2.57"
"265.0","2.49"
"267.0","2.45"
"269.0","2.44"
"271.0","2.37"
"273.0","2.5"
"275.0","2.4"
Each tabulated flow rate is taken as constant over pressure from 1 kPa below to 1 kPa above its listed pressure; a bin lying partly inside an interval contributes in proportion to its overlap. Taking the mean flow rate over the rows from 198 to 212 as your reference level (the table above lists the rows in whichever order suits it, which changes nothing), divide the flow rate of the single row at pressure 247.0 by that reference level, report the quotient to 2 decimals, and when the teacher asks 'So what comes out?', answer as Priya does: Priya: 0.80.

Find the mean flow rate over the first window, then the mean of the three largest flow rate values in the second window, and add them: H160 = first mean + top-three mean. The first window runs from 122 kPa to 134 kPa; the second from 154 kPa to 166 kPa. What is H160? 6.0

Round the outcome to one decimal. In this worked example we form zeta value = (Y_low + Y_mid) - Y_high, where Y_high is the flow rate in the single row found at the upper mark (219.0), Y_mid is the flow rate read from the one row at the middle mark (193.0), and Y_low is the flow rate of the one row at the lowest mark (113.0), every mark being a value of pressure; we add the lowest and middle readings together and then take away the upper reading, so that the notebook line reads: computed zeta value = 2.4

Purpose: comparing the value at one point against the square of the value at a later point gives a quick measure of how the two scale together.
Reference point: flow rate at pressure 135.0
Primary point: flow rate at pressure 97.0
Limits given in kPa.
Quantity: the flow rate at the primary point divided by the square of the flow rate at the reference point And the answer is 0.314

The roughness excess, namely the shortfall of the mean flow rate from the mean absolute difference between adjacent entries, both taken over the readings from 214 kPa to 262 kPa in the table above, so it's -2.66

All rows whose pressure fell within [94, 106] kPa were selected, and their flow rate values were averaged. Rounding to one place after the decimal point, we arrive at 2.6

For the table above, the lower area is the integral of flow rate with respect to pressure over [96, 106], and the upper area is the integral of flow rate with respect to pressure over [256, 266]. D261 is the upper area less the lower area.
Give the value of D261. -1.9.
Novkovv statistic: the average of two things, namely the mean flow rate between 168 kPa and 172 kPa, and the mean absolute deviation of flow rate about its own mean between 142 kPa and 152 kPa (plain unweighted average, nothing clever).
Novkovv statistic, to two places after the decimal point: 1.52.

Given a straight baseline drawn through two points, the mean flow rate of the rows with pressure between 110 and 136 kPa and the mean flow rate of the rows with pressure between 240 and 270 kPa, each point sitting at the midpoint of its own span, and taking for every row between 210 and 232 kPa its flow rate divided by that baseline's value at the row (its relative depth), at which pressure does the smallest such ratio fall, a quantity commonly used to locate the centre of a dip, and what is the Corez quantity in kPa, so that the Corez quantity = 229.0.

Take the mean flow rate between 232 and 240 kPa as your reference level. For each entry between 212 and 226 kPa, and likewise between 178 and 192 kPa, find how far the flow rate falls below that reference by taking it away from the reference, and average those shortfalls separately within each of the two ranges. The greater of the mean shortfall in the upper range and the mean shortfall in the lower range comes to -0.4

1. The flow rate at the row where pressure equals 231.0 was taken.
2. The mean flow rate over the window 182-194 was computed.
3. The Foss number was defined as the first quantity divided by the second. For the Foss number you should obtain 0.96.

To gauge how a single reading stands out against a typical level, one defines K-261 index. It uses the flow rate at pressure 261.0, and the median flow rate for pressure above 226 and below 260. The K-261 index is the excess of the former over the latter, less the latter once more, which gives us -3.00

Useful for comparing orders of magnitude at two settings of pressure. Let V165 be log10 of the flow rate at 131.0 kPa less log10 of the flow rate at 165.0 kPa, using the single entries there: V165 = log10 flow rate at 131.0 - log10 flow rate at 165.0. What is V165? -0.066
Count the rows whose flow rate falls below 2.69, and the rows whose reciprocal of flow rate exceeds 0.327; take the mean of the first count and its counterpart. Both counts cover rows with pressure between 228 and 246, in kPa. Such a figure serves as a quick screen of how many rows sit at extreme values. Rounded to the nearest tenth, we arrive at 5.5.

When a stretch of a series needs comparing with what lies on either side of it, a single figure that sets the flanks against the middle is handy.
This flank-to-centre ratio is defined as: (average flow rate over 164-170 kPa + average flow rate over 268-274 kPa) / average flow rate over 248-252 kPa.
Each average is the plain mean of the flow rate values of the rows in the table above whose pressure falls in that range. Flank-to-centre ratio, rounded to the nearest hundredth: 2.24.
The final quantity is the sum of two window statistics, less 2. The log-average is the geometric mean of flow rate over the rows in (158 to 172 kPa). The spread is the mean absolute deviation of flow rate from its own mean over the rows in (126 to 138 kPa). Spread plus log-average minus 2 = 1.2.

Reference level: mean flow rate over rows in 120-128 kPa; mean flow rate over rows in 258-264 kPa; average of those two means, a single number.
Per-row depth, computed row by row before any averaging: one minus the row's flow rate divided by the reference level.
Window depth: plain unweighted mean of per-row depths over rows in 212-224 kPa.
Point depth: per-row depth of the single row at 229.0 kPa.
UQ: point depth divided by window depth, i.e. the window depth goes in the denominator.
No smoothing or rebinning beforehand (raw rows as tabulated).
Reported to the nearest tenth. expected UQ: 0.6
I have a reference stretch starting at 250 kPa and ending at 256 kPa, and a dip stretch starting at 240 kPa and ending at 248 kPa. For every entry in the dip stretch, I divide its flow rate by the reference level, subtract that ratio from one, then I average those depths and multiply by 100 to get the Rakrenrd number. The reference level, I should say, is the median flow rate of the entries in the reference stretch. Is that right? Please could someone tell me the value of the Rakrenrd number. -11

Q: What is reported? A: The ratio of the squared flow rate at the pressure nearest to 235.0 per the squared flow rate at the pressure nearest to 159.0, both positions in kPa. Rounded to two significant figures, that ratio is 0.70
